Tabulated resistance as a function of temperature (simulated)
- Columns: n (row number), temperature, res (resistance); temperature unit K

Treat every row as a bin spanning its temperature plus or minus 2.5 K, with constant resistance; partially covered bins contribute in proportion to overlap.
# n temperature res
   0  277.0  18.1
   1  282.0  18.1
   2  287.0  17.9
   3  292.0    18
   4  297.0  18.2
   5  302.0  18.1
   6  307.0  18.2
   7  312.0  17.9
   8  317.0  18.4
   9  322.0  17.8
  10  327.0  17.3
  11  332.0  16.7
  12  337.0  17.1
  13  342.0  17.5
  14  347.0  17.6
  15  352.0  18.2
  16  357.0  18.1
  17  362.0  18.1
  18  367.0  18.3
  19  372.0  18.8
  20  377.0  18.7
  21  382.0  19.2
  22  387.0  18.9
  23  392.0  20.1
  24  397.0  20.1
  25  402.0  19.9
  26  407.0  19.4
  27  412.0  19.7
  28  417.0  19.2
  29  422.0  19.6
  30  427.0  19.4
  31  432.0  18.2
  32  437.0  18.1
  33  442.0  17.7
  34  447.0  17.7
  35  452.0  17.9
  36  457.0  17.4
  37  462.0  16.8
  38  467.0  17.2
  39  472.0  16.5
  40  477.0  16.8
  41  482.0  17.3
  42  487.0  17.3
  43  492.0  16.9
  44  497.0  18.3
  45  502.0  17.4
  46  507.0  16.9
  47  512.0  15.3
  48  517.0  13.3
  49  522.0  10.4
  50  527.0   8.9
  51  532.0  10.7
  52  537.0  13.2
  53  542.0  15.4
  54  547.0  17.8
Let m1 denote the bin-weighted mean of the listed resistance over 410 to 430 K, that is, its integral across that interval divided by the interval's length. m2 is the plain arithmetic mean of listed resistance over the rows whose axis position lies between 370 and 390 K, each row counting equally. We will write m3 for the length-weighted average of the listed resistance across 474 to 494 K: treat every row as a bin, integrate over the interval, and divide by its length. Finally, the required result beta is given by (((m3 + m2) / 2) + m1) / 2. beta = 18.7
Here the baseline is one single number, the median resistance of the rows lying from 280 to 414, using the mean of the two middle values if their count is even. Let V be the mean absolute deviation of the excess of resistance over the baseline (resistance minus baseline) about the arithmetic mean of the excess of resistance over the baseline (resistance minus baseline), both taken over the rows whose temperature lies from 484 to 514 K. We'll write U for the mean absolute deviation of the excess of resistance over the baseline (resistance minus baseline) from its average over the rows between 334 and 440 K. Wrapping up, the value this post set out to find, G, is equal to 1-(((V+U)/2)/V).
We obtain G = -0.07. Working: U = 0.74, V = 0.65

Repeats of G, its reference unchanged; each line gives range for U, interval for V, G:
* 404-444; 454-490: -0.66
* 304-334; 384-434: -0.06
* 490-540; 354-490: -1.04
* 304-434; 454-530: 0.30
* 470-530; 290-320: -8.17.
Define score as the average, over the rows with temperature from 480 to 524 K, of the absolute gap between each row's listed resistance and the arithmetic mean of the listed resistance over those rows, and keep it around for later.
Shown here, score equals 1.93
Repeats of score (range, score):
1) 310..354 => 0.41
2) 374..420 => 0.43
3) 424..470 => 0.51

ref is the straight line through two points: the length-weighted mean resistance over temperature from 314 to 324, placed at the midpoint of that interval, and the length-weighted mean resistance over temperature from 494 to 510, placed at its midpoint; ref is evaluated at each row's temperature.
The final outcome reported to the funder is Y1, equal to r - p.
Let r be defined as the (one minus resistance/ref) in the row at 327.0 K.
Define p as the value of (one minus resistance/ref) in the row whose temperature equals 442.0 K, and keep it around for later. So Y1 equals 0.05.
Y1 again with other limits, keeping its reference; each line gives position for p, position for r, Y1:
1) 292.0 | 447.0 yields -0.01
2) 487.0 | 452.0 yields -0.03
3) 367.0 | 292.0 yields 0.03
